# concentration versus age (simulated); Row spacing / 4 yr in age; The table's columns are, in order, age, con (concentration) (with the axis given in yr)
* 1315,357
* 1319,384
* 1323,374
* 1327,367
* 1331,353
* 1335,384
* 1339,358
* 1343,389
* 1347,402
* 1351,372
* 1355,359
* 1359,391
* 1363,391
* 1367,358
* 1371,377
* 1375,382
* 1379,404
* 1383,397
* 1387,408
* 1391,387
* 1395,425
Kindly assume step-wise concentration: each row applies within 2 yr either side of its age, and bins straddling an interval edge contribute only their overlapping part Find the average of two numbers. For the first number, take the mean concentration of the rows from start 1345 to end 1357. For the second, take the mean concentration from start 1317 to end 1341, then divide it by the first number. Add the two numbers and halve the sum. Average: 189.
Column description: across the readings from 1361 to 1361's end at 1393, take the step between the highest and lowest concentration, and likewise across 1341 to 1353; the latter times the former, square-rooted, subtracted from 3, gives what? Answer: -36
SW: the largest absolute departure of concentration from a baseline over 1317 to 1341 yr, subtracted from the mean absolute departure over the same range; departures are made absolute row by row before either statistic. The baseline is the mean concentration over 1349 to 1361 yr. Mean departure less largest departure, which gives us -10.3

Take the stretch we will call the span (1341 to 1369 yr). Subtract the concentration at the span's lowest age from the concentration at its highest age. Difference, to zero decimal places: -31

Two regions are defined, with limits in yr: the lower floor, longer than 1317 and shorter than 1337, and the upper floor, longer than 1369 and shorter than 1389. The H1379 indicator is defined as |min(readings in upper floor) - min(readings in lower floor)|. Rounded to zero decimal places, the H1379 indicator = 24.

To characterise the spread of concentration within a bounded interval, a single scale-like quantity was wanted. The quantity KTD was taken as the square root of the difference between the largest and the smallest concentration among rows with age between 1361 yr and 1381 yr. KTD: 6.8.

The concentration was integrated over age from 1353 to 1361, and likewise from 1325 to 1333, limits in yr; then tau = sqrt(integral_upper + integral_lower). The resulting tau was 77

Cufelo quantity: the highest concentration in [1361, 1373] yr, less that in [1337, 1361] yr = -11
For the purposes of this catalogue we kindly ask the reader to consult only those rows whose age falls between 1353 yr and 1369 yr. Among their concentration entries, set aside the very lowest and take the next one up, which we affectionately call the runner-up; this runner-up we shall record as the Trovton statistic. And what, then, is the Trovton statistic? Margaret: 359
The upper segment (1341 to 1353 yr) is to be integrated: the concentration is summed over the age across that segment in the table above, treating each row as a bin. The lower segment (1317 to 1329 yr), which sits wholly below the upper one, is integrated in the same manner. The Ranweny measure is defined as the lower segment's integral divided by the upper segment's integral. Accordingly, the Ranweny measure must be 0.97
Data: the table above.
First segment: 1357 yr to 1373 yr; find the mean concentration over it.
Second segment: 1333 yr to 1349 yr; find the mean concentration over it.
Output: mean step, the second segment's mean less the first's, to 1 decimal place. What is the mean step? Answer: 4.0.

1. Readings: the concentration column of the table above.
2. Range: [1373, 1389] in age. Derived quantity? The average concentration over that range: 398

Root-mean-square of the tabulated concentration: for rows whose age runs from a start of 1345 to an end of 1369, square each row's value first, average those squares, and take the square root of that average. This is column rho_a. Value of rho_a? 379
